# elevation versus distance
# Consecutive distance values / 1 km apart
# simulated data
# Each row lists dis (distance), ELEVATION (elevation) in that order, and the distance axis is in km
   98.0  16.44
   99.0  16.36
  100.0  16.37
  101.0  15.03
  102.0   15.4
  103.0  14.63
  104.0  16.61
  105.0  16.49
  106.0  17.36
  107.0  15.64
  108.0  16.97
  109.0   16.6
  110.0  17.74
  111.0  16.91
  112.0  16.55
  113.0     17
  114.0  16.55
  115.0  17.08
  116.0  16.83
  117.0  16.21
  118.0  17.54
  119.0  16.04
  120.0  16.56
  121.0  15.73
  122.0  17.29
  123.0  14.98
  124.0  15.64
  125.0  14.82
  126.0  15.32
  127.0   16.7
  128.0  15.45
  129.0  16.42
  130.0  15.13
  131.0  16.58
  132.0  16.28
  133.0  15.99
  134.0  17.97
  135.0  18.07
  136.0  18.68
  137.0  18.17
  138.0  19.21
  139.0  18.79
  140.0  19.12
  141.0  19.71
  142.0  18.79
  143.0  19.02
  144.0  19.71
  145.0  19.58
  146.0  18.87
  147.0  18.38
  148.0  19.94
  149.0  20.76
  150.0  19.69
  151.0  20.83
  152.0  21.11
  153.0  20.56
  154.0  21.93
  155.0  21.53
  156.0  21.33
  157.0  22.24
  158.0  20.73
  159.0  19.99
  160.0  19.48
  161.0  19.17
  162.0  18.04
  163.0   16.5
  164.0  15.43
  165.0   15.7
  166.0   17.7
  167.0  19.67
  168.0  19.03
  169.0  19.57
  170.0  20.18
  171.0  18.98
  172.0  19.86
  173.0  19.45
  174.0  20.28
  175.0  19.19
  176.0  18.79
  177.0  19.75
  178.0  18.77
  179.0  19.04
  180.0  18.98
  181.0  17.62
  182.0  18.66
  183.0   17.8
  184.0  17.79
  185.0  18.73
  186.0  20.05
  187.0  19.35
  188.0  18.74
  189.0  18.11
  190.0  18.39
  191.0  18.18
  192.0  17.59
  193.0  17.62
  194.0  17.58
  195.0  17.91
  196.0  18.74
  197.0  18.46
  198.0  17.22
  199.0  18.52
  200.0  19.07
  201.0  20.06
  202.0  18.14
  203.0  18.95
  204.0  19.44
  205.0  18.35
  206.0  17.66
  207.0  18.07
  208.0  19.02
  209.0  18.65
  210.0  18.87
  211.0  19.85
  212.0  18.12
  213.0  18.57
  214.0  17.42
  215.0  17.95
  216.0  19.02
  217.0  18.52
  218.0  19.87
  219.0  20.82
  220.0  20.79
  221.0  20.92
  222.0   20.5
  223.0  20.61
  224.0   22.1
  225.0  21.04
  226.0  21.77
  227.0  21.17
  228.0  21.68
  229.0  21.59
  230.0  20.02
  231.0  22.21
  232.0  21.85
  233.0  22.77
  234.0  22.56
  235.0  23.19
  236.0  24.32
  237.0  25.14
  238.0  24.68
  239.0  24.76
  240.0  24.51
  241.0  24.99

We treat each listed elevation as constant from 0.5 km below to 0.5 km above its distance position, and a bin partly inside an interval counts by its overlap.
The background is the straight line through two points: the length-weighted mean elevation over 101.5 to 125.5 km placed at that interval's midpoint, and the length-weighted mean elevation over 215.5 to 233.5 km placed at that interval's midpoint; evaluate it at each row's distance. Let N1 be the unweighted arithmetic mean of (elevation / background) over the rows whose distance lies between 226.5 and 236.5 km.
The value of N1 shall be 1.04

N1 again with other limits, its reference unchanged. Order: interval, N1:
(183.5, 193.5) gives 0.95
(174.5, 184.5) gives 0.98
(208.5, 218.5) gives 0.91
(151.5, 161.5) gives 1.15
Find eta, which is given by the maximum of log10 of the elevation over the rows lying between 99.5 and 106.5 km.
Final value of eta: 1.24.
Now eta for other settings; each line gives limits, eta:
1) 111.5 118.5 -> 1.24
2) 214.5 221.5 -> 1.32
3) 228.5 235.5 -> 1.37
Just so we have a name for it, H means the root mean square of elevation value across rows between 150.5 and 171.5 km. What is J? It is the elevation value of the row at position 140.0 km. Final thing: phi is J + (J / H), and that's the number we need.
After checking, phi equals 20.1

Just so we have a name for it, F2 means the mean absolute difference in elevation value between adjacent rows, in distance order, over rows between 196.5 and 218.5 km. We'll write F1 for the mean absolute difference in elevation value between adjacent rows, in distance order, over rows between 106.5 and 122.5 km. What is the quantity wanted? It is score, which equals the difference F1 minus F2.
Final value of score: -0.09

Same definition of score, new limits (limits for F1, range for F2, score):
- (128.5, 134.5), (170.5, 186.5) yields 0.30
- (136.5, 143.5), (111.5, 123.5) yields -0.35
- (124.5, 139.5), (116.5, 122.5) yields -0.28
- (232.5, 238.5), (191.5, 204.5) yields -0.08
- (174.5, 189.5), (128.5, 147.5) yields 0.05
